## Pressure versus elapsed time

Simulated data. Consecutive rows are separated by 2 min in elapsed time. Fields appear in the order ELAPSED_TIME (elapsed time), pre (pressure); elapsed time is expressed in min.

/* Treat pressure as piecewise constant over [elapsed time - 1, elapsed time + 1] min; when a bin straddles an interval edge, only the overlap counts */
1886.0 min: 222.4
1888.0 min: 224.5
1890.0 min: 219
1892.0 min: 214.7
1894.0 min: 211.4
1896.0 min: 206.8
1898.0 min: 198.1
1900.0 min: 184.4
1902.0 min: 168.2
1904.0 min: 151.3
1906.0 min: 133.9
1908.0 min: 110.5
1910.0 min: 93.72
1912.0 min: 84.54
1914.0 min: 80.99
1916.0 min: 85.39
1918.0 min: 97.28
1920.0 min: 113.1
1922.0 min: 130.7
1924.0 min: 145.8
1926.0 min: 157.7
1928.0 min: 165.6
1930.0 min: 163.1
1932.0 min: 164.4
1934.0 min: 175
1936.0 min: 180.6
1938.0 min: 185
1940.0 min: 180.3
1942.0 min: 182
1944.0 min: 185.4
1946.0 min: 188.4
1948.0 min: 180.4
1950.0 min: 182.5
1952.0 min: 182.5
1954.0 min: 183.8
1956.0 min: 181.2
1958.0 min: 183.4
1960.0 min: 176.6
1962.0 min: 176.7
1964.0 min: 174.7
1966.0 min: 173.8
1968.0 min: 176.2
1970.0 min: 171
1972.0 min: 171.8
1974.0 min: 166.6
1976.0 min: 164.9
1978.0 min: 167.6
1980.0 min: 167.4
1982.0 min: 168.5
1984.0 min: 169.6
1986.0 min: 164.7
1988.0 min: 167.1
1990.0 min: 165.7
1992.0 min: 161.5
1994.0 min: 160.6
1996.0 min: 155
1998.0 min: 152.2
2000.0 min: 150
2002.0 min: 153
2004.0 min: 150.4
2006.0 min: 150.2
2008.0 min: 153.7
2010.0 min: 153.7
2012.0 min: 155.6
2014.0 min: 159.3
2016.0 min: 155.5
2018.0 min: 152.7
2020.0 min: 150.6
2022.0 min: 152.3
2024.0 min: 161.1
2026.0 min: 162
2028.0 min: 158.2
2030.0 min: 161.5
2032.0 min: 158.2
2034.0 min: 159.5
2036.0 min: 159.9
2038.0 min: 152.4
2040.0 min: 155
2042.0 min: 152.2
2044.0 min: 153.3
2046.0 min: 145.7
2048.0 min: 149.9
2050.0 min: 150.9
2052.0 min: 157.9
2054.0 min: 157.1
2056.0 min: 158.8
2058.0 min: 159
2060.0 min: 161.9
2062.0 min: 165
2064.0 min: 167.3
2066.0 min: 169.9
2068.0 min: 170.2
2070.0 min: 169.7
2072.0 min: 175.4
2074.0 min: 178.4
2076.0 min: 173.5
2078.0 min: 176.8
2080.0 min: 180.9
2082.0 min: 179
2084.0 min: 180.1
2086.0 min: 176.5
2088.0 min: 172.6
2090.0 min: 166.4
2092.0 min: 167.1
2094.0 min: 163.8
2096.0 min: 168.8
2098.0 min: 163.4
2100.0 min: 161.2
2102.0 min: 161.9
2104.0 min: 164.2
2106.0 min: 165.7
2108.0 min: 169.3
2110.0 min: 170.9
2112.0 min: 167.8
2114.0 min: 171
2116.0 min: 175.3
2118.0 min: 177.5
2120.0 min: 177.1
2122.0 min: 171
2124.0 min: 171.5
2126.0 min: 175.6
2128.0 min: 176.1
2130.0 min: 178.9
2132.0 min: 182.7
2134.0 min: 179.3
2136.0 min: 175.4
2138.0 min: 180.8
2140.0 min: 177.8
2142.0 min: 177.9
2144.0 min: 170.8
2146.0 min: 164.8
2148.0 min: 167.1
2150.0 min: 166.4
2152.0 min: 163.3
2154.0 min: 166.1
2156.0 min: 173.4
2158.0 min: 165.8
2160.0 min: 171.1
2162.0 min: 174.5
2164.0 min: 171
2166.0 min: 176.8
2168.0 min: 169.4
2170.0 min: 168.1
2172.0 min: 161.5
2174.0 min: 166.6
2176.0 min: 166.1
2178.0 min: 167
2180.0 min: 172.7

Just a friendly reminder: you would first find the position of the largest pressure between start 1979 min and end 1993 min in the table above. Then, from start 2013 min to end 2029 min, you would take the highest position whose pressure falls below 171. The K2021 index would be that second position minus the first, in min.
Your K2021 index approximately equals 44 min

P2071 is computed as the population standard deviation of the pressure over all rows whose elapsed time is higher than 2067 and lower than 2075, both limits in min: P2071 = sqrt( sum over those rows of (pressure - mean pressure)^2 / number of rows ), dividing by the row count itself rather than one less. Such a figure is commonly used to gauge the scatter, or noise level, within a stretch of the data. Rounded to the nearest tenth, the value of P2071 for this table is 3.6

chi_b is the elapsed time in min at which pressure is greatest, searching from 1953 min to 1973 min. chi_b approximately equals 1954.0 min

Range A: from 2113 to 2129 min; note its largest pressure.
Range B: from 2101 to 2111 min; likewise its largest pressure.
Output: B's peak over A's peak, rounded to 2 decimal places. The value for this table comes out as 0.96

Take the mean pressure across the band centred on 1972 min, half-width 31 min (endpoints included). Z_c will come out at 171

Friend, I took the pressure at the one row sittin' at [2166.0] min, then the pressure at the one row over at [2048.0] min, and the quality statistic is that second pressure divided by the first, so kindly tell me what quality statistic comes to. 0.85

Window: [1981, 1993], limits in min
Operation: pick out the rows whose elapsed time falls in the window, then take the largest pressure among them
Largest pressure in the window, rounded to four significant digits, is 169.6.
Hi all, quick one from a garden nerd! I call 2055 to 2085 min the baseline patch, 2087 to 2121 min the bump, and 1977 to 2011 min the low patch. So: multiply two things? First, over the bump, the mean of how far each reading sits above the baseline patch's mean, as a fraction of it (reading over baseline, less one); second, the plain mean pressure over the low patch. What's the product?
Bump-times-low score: -2.4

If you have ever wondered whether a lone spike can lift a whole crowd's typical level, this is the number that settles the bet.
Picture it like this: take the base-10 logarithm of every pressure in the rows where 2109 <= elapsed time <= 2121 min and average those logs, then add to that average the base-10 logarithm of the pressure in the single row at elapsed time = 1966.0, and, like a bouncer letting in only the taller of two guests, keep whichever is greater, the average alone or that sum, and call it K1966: 4.48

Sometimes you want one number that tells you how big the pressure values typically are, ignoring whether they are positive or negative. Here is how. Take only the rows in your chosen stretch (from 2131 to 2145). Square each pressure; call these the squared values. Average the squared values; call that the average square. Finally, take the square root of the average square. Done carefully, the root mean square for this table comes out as 178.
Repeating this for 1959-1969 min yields 176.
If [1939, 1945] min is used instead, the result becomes 183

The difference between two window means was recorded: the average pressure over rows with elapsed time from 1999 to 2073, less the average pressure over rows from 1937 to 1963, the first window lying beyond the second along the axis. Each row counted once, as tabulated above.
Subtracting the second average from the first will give -25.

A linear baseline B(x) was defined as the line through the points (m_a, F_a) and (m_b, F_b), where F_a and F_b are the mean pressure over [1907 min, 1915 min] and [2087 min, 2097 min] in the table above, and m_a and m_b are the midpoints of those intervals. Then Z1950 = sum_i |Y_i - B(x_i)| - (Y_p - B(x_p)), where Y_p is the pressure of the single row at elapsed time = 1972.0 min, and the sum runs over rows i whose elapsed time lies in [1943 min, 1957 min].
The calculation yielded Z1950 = 470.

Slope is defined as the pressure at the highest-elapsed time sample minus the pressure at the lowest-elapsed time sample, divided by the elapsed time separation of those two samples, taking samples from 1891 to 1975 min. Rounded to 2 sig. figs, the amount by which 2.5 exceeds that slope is 3.1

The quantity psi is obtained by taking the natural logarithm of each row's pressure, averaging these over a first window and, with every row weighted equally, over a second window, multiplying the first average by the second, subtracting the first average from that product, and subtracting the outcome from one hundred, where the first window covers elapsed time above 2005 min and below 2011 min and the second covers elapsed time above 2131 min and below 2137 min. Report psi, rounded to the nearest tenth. 78.9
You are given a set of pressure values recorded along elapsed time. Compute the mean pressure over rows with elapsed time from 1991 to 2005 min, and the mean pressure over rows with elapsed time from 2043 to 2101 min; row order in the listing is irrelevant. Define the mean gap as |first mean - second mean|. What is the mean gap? 12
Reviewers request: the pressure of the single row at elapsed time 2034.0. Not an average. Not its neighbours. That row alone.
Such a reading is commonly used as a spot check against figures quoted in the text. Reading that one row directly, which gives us 159.5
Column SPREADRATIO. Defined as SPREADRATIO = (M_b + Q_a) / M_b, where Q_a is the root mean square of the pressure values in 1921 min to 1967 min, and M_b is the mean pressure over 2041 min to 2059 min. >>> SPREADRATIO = 2.13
